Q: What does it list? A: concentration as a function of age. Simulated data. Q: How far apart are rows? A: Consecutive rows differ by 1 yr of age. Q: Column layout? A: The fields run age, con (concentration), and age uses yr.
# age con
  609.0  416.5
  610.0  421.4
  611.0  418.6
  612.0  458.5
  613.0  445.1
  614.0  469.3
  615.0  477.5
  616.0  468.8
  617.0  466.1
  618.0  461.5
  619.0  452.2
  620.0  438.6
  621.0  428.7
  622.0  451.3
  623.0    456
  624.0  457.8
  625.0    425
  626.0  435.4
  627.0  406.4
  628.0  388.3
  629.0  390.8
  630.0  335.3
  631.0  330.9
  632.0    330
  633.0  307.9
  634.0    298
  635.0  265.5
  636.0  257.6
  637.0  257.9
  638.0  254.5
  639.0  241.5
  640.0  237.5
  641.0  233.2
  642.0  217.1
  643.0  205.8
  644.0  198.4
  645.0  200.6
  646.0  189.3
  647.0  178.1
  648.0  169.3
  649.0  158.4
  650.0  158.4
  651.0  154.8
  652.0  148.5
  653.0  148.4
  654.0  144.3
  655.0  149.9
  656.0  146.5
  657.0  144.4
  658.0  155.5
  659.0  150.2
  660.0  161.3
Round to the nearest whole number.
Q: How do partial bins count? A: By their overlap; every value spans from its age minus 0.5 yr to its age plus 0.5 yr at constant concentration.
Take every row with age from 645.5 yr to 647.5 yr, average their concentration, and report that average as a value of 184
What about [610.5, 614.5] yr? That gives 448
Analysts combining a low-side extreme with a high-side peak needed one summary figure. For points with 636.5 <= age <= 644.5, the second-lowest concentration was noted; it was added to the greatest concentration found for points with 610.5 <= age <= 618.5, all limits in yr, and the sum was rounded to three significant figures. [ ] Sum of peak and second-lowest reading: 683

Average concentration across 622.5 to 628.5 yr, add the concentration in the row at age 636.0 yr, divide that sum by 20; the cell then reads 34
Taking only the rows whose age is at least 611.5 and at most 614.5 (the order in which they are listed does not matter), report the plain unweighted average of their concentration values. 458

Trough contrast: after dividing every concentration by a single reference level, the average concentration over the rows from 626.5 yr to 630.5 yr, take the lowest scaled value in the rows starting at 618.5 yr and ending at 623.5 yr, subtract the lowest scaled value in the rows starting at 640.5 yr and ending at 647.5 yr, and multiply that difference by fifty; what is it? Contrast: 33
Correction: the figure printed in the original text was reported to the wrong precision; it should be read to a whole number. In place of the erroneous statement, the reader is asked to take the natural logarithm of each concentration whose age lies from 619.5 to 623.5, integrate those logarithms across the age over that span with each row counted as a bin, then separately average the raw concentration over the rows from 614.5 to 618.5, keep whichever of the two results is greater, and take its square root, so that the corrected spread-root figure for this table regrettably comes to 22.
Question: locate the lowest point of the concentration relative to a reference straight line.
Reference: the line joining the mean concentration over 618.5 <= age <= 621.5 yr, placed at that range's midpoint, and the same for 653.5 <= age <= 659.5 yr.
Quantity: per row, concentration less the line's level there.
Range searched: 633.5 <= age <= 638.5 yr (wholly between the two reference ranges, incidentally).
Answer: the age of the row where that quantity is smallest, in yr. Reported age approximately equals 635.0 yr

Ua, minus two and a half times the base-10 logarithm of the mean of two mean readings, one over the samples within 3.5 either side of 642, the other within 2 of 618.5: -6.32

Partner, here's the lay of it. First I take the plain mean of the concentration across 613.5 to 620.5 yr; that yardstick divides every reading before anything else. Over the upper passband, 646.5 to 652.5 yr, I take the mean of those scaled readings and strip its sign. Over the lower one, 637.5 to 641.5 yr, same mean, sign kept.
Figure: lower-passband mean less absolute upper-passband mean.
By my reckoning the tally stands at 0.17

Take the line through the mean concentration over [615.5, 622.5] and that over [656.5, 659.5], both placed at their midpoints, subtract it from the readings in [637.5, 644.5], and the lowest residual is -60.6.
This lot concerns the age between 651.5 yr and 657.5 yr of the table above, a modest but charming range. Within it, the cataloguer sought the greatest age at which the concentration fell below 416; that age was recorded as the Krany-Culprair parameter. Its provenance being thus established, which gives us 657.0 yr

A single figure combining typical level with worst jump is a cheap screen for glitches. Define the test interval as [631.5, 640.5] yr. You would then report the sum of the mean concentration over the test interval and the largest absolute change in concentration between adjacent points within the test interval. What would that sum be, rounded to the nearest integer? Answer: 305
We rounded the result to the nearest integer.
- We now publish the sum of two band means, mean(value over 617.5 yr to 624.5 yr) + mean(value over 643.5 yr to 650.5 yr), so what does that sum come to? 628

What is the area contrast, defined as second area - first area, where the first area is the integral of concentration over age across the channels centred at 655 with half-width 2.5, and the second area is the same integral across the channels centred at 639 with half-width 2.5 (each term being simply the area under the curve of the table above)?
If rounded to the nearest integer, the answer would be 491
